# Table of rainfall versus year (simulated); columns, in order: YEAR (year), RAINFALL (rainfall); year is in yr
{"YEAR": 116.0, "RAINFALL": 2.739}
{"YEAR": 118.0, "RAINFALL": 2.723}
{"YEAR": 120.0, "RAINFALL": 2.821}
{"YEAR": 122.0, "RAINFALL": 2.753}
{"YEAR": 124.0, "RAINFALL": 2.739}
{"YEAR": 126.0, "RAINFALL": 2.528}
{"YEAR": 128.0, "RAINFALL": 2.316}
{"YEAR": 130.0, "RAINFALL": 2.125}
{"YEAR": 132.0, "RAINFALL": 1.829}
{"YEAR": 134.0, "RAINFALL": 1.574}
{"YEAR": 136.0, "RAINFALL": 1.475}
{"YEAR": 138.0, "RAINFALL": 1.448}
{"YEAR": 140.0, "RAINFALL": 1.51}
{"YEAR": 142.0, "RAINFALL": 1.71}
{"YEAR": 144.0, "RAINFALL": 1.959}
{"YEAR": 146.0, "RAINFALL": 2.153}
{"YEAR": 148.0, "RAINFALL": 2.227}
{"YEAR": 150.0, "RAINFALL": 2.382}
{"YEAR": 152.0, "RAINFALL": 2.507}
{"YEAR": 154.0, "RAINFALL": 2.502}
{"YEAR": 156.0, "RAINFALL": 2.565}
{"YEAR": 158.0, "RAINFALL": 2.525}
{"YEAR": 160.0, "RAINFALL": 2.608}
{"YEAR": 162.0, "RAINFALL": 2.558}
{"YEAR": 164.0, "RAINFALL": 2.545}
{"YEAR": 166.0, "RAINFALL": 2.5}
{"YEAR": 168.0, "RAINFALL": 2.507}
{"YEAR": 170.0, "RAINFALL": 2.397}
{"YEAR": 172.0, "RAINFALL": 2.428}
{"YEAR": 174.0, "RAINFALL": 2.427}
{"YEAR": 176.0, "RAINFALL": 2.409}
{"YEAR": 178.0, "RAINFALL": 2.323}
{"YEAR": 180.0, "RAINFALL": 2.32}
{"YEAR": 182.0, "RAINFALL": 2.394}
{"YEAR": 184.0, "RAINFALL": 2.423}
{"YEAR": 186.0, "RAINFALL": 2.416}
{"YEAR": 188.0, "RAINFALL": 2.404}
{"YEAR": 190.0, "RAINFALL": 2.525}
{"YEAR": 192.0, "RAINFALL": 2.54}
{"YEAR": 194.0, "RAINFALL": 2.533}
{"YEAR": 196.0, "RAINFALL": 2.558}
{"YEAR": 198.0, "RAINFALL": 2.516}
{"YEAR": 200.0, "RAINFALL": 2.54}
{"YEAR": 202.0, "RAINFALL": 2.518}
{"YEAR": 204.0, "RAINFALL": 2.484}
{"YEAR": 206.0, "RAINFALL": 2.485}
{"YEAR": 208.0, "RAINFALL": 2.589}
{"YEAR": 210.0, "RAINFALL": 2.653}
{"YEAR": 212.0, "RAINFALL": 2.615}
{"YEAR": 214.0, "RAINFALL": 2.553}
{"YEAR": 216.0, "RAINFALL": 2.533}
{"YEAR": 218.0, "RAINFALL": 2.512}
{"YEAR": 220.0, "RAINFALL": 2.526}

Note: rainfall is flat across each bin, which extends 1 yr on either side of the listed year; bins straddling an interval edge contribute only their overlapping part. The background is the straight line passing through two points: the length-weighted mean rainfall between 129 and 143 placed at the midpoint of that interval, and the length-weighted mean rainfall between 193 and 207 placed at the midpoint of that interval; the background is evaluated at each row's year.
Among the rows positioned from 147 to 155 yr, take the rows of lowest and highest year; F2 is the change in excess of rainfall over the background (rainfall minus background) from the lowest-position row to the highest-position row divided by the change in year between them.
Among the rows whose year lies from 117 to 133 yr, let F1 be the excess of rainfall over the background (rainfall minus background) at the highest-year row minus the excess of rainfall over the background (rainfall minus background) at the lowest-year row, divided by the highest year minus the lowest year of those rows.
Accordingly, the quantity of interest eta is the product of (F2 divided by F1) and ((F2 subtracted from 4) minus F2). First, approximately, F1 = -0.077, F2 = 0.033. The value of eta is -2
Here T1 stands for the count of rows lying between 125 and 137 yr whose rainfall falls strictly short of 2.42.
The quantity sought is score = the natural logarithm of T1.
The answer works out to 1.6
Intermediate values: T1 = 5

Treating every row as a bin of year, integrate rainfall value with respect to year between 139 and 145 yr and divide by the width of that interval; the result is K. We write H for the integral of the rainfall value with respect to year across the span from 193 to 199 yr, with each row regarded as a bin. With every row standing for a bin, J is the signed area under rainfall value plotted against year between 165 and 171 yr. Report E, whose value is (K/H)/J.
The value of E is 0.0077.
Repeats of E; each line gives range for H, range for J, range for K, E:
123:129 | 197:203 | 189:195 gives 0.0110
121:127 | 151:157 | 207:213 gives 0.0108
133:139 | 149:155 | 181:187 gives 0.0181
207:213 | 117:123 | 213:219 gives 0.0097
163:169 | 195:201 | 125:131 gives 0.0101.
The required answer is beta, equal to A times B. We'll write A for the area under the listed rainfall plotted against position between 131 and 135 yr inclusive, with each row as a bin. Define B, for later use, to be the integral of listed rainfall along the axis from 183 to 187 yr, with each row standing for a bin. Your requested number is 66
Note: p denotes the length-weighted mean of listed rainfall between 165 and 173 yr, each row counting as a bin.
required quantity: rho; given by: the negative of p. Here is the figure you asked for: -2.46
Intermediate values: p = 2.46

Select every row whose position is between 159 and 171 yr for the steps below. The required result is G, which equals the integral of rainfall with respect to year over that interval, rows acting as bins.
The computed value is 30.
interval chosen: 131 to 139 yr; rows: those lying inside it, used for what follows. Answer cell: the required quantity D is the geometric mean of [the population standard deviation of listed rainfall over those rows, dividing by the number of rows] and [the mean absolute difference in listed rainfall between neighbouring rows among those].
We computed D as 0.138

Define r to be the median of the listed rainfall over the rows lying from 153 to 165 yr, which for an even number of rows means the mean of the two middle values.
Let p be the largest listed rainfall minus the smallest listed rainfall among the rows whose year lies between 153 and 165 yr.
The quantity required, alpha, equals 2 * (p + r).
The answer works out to 5.3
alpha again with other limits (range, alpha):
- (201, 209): 5.2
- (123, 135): 6.8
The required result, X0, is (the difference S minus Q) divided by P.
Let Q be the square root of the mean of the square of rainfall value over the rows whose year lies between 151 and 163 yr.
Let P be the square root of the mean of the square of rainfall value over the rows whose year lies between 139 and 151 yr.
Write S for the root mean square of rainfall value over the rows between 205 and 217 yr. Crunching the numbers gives 0.01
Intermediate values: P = 2.01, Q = 2.54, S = 2.6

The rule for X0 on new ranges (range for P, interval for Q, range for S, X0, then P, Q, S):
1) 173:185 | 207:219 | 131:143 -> -0.41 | 2.38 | 2.58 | 1.6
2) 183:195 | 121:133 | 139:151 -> -0.16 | 2.47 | 2.40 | 2.0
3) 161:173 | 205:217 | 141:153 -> -0.16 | 2.49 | 2.57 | 2.2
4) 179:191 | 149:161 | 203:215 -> 0.02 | 2.41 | 2.52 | 2.6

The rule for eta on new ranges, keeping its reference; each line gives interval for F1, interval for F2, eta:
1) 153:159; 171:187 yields 8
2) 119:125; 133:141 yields 3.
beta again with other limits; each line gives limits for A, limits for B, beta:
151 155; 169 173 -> 97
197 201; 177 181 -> 94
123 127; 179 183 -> 99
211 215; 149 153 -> 101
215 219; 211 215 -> 104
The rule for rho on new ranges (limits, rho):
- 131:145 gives -1.64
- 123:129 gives -2.53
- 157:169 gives -2.54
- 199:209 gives -2.52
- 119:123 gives -2.79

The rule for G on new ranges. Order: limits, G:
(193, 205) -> 30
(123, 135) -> 26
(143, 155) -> 27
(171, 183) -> 29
